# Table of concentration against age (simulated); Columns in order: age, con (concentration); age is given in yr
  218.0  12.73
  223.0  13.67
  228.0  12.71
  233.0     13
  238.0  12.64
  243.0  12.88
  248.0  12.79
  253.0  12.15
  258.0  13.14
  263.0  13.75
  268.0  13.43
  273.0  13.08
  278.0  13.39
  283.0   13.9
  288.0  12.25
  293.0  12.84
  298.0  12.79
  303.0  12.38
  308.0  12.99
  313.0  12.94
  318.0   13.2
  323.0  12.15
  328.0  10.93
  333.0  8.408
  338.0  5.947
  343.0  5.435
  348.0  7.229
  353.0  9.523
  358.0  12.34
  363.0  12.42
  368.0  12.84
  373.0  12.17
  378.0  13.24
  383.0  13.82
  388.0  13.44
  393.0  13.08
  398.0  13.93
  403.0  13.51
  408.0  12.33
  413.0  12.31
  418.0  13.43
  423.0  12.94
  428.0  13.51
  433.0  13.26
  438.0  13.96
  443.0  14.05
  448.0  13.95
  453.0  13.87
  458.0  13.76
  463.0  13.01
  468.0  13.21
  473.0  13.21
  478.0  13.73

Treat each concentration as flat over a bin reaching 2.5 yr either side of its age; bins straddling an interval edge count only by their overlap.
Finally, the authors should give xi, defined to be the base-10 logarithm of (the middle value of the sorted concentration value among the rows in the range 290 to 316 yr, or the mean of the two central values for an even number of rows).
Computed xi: 1.109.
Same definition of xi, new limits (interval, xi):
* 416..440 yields 1.128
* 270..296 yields 1.117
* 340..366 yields 0.979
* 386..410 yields 1.128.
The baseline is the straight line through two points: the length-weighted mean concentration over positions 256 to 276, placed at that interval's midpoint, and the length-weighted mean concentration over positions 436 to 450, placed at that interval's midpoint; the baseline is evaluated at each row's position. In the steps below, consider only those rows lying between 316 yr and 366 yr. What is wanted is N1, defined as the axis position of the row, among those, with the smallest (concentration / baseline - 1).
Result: 343.0 yr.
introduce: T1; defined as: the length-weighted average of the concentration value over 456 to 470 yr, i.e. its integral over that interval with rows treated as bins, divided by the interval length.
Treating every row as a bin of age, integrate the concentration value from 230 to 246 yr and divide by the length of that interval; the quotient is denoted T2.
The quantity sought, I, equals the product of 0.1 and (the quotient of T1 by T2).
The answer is 0.104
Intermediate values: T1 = 13.3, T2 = 12.8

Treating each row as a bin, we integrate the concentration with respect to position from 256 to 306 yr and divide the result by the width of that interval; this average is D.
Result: 13.1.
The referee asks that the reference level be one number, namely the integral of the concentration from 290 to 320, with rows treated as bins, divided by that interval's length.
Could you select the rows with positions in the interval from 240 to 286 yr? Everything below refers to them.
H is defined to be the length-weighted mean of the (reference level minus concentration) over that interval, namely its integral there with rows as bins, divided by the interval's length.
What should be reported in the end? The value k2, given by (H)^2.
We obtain 0.10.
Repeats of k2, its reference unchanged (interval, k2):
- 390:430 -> 0.08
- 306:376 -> 4.97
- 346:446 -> 0.02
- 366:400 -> 0.14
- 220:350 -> 0.80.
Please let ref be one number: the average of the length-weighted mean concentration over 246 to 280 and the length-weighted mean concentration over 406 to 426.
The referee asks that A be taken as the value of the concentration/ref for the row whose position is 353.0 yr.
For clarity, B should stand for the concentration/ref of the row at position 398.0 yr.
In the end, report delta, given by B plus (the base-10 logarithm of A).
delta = 0.94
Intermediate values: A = 0.74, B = 1.08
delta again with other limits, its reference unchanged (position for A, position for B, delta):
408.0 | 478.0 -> 1.04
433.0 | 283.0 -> 1.08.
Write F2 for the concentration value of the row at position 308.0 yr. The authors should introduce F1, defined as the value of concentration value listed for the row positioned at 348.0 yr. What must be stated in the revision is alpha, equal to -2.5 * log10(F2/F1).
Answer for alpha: -0.64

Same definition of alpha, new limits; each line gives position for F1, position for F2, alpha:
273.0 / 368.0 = 0.02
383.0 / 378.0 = 0.05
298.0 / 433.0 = -0.04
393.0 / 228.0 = 0.03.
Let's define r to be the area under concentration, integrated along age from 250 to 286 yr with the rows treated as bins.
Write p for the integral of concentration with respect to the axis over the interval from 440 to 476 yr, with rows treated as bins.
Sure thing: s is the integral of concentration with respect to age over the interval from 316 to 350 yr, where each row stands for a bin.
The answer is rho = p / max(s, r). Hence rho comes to 1.03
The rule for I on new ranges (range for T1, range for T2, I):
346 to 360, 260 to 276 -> 0.072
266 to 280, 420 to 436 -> 0.100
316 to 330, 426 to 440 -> 0.089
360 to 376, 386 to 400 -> 0.093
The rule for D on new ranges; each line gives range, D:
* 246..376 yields 11.7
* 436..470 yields 13.7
